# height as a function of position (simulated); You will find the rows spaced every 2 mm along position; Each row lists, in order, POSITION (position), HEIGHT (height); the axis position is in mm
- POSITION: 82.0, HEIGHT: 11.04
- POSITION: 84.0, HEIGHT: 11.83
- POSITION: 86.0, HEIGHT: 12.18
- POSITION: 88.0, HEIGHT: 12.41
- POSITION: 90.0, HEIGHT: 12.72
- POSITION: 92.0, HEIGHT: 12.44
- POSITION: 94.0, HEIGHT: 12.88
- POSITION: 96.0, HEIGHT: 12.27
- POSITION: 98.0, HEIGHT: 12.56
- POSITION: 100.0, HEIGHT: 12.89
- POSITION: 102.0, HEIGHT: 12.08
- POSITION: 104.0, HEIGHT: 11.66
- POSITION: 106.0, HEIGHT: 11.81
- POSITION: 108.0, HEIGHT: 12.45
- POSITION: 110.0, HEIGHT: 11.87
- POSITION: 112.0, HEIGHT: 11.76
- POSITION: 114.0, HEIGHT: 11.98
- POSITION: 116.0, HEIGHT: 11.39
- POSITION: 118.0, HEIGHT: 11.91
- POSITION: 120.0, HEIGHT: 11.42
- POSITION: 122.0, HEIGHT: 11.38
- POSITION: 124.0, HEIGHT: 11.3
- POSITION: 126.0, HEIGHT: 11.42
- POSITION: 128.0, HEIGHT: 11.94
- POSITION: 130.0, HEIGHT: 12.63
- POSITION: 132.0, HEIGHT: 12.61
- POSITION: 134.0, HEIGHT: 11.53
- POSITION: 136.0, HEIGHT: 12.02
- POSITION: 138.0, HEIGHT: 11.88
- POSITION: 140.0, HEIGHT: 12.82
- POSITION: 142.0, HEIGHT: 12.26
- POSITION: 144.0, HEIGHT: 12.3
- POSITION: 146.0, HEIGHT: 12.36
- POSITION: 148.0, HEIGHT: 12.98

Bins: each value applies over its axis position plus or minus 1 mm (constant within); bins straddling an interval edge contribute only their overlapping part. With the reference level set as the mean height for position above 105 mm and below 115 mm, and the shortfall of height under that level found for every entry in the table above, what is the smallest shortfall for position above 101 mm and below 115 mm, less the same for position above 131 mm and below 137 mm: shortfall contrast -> 0.16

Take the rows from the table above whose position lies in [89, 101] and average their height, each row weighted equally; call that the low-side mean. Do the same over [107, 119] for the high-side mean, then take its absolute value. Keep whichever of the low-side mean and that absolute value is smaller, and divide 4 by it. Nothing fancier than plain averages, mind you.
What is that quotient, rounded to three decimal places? 0.336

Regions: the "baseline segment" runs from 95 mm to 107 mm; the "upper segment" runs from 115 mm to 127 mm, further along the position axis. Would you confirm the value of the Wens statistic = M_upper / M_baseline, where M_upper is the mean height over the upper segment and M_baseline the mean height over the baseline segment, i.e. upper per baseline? 0.94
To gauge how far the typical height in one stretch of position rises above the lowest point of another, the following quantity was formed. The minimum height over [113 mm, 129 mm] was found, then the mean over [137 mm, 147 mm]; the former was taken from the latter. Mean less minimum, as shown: 1.0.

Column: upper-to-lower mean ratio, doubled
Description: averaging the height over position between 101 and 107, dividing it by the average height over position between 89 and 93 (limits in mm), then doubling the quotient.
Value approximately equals 1.88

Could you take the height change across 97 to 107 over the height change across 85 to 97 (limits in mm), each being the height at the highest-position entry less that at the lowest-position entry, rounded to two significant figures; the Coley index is -8.3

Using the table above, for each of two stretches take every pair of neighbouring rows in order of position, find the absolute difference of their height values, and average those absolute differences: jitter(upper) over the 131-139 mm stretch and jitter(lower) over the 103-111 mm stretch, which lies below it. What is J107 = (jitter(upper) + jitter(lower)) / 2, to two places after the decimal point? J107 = 0.51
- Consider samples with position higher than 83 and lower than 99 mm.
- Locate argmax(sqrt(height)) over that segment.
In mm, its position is 94.0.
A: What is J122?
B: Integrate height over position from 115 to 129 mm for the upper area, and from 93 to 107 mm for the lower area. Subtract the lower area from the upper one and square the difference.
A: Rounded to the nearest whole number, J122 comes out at 116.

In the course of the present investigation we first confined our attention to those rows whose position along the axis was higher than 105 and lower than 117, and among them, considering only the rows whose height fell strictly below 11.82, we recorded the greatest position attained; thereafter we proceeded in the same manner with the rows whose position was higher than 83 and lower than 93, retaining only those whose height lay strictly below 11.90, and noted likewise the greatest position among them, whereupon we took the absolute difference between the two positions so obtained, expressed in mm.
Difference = 32 mm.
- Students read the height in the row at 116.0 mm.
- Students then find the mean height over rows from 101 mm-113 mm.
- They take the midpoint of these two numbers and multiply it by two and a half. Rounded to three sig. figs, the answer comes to 29.2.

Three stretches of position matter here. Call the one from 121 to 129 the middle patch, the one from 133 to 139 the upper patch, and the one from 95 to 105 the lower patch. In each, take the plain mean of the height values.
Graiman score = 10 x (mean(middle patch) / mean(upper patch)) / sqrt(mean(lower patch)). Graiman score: 2.78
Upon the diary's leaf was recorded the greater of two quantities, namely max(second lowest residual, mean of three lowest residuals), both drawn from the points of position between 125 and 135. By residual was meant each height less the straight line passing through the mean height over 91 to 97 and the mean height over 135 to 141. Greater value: -0.667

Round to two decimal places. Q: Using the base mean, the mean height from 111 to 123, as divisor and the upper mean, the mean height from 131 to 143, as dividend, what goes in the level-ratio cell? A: 1.05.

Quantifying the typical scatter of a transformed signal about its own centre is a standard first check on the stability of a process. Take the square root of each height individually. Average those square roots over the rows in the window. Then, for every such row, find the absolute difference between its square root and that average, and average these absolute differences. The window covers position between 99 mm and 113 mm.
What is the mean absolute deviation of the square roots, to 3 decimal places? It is 0.049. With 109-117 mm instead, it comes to 0.026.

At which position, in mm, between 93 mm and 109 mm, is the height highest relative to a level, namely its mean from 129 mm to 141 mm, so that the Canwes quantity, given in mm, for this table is 100.0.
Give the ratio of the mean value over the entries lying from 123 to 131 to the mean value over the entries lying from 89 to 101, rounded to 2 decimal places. 0.94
